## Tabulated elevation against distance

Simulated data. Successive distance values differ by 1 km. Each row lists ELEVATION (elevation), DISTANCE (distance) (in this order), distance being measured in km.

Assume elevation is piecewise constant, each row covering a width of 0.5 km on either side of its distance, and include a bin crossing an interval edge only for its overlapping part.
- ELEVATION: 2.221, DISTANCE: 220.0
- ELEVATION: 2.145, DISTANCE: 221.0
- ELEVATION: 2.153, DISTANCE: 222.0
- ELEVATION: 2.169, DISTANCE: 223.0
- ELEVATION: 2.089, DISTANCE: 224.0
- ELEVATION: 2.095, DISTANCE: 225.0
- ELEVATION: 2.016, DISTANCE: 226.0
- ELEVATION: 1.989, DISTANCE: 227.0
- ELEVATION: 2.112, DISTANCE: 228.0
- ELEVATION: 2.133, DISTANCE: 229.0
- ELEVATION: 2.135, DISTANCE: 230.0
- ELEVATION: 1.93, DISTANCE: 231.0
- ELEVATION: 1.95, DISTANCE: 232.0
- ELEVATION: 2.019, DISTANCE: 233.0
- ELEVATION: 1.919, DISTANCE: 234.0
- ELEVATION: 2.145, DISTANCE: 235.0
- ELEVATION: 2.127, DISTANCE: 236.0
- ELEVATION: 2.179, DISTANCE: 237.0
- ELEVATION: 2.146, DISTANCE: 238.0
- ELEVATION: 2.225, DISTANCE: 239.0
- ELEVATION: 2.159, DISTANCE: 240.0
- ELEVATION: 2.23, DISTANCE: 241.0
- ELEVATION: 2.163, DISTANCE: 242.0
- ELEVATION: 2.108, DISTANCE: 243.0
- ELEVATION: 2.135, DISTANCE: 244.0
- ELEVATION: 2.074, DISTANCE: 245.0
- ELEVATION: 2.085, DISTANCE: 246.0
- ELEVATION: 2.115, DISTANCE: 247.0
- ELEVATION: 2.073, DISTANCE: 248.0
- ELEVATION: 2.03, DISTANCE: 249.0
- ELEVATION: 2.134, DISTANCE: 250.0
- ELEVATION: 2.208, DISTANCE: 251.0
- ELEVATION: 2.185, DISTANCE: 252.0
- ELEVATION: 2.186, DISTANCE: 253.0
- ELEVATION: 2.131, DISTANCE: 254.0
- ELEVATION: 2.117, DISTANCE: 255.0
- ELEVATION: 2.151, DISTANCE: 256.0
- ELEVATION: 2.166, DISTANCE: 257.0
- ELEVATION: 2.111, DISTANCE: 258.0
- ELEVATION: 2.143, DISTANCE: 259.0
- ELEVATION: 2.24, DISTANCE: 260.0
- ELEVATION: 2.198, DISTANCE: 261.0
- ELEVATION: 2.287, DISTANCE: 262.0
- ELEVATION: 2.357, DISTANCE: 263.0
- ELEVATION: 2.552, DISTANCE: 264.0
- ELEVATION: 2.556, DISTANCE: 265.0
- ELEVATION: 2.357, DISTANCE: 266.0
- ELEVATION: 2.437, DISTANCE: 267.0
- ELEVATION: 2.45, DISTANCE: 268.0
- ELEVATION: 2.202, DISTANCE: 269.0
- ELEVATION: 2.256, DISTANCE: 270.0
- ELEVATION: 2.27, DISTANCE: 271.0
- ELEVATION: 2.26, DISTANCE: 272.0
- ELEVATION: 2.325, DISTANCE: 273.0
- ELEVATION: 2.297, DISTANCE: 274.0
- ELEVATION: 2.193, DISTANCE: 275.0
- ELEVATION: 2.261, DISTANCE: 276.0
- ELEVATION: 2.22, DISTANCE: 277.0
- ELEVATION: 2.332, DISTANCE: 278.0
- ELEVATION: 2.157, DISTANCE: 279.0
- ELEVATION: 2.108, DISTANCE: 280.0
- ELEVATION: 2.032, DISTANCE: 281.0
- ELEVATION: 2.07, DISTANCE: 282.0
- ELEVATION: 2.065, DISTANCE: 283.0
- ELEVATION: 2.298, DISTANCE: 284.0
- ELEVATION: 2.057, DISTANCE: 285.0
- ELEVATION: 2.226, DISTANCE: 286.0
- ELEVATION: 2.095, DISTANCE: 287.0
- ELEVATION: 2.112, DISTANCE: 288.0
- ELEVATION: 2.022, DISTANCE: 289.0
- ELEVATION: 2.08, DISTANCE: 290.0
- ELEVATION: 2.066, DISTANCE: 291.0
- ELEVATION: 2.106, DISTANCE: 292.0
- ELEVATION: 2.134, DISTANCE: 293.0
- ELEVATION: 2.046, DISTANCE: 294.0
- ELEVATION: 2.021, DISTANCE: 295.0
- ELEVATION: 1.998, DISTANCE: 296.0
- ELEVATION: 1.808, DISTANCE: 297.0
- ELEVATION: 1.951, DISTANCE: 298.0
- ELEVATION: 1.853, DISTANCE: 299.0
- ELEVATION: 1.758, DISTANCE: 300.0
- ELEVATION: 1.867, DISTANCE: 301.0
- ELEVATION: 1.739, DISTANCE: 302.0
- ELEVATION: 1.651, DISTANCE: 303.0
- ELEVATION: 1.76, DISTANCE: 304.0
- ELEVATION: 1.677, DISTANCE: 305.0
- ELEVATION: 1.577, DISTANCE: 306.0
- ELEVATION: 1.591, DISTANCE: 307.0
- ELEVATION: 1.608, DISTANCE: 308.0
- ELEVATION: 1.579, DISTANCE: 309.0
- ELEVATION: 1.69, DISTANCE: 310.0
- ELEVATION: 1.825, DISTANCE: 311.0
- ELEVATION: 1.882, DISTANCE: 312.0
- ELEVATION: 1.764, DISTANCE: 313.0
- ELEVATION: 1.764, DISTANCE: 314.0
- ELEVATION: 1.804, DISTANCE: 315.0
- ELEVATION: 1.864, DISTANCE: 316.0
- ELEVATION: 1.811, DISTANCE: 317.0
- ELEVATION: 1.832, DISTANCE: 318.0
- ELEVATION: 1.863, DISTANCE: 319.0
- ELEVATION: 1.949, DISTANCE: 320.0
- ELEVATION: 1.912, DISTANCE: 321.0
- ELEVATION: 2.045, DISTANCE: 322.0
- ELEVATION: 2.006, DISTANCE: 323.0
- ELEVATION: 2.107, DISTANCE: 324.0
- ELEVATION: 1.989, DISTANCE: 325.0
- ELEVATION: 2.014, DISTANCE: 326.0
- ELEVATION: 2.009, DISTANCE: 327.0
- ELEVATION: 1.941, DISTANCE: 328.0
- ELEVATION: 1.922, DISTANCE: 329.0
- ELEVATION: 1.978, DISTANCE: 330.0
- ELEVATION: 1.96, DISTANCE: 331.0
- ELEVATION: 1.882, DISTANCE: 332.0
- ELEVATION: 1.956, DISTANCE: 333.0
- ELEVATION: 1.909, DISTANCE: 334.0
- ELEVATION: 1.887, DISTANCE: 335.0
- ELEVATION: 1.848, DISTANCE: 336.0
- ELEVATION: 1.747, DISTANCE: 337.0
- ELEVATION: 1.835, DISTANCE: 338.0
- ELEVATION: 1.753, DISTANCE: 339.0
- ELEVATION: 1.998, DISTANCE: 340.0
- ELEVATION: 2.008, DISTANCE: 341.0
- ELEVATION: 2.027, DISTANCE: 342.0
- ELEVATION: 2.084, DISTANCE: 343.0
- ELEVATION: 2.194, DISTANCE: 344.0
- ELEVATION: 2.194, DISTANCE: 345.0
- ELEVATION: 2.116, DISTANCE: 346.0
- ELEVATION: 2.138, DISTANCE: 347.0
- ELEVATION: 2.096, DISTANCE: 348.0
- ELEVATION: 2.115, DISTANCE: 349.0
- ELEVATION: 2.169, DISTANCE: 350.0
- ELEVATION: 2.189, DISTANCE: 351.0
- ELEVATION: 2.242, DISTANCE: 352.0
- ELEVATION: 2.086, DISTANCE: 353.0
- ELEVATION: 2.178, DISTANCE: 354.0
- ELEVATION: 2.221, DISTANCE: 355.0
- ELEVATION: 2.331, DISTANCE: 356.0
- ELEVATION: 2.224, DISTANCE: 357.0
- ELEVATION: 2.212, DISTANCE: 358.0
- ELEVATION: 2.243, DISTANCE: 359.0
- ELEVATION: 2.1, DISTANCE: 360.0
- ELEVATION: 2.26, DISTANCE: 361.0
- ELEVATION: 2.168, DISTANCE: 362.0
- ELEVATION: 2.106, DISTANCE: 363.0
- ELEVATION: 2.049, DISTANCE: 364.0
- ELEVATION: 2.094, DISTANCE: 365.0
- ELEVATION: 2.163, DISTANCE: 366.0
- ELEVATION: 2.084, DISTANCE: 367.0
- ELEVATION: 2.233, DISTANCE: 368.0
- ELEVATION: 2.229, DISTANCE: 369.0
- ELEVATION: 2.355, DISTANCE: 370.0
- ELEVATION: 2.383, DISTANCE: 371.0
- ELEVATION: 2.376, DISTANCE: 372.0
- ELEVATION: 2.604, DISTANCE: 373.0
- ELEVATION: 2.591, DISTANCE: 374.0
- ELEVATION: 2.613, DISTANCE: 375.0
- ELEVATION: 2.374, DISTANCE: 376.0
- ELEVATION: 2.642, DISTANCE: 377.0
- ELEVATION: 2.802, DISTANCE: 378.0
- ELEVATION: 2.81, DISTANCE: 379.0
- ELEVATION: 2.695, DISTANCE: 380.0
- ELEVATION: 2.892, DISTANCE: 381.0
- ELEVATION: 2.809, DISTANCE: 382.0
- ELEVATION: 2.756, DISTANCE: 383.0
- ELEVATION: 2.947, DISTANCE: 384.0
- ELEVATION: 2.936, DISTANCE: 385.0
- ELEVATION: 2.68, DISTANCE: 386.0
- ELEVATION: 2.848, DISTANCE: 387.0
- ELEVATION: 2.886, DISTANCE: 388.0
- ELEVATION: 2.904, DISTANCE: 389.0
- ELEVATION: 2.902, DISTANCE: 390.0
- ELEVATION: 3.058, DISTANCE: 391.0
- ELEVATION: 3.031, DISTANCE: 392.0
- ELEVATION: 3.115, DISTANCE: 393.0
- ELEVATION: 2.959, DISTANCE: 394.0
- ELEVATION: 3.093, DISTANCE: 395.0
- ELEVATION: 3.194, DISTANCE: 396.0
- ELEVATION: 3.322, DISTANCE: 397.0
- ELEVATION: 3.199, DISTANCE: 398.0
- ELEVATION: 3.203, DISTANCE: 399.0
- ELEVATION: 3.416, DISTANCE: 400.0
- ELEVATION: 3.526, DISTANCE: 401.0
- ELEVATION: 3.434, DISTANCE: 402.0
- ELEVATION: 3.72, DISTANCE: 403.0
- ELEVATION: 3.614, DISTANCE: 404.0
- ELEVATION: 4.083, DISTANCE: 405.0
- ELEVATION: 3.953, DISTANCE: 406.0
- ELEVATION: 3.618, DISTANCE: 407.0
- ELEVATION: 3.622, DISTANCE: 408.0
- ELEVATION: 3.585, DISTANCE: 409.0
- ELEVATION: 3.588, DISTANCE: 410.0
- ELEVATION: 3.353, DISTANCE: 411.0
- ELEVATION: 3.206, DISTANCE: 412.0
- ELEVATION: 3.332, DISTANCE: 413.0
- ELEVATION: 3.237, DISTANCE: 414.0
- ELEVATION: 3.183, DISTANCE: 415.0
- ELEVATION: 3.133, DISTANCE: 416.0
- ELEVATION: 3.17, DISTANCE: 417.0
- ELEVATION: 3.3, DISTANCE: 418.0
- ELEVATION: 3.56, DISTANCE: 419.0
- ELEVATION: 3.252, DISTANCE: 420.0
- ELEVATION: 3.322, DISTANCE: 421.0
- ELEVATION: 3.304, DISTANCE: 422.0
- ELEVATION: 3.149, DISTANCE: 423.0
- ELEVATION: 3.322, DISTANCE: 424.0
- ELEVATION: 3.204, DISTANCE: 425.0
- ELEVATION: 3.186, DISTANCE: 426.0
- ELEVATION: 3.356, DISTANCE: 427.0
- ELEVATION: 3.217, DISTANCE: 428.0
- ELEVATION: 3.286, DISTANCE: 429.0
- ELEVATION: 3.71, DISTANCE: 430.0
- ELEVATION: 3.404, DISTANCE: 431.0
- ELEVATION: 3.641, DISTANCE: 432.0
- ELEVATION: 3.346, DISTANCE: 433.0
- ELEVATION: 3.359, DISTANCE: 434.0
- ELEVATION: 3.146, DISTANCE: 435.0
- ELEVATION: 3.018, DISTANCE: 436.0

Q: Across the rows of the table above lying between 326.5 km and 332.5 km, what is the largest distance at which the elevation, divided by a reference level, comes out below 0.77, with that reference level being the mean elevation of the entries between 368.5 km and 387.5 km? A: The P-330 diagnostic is 332.0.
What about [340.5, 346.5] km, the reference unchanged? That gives 342.0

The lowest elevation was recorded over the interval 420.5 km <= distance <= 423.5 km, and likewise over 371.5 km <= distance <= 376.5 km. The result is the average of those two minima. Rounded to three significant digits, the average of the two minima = 2.76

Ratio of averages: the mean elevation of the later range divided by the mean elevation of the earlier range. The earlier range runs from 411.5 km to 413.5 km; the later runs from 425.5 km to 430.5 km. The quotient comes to 1.03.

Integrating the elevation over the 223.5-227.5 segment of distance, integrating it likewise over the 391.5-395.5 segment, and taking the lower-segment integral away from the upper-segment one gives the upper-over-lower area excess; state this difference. 4.0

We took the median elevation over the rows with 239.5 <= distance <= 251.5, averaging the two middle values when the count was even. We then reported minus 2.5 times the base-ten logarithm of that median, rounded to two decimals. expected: -0.82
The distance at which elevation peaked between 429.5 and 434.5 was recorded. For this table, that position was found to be 430.0 km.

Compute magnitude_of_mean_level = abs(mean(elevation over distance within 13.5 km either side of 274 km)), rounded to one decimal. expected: 2.3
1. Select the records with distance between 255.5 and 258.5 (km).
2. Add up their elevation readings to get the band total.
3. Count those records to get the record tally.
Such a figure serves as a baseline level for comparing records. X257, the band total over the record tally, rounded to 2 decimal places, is 2.14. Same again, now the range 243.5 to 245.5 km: 2.10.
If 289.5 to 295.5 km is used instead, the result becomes 2.08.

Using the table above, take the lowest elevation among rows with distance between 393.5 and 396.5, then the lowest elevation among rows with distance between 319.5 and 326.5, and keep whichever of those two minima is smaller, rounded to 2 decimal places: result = 1.91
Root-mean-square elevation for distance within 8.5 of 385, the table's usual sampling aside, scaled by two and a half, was 7.2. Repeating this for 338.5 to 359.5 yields 5.3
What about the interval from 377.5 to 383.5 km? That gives 7.0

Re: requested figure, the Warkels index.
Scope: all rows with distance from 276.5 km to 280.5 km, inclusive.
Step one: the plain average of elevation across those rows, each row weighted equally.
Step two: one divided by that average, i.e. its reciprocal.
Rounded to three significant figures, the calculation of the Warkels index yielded 0.454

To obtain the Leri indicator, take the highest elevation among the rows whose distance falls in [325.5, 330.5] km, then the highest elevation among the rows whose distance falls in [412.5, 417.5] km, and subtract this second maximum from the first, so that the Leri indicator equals -1.32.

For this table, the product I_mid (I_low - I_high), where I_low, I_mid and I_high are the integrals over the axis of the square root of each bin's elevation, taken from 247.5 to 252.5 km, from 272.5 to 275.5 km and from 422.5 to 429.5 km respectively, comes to -24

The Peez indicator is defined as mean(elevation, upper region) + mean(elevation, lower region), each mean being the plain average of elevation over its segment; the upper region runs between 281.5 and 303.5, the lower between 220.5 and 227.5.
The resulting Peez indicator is 4.09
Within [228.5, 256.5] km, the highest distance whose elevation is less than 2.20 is 256.0 km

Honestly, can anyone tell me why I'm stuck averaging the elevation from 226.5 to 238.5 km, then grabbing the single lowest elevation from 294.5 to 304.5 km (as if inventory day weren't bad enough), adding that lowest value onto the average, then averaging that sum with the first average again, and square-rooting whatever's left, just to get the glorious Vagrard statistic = 1.70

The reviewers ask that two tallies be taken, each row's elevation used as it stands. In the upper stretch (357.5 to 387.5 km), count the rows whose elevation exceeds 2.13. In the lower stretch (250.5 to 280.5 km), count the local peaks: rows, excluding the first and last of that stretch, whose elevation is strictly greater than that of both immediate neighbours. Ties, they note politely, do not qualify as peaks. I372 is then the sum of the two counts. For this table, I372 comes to 34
